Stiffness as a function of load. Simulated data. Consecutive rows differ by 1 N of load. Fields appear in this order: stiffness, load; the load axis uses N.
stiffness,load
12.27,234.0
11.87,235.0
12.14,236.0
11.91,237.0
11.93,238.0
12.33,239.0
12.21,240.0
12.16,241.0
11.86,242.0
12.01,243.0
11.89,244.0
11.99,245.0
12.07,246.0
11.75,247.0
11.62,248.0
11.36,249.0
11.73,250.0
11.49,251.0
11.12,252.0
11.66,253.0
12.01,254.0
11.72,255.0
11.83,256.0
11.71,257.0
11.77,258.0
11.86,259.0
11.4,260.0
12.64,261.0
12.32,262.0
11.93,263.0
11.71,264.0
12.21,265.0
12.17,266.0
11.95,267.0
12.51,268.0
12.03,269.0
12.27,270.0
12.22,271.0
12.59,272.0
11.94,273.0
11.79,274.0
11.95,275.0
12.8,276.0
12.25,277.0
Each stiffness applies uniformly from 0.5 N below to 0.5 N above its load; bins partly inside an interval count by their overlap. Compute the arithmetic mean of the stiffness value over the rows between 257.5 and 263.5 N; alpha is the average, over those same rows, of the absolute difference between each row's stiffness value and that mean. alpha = 0.33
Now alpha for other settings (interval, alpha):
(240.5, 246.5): 0.08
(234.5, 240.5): 0.16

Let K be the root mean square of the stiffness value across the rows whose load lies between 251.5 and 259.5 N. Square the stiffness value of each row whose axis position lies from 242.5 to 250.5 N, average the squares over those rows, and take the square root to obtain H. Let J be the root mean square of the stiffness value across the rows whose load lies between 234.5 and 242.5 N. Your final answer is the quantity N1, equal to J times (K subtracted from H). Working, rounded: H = 11.8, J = 12.1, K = 11.7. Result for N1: 1.1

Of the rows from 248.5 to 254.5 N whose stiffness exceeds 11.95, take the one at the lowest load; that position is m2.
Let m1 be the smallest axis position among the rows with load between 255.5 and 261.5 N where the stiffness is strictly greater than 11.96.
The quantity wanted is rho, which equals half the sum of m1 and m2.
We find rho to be 257.5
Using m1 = 261.0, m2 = 254.0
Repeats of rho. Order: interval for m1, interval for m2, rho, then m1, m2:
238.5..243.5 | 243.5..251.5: 242.0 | 239.0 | 245.0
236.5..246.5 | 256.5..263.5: 250.0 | 239.0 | 261.0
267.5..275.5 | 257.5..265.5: 264.5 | 268.0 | 261.0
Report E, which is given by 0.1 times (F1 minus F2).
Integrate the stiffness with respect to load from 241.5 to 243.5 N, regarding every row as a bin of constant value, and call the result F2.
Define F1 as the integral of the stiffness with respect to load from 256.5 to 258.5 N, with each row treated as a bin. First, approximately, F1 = 23.5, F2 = 23.9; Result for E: -0.04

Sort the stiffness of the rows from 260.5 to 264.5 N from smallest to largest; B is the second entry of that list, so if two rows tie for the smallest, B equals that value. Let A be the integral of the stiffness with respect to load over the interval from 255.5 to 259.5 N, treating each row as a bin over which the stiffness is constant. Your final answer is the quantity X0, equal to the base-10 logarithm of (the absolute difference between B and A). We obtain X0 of 1.547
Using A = 47.2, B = 11.93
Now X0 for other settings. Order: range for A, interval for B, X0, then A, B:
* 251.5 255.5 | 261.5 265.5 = 1.539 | 46.5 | 11.93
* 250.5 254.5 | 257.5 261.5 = 1.538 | 46.3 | 11.77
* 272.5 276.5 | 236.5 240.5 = 1.563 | 48.5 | 11.93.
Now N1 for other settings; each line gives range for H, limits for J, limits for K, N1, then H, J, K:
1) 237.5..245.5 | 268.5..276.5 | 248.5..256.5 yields 5.3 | 12.0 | 12.2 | 11.6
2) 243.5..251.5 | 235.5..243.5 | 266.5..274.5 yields -5.1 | 11.7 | 12.1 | 12.2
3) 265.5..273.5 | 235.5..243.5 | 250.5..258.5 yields 6.6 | 12.2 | 12.1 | 11.7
